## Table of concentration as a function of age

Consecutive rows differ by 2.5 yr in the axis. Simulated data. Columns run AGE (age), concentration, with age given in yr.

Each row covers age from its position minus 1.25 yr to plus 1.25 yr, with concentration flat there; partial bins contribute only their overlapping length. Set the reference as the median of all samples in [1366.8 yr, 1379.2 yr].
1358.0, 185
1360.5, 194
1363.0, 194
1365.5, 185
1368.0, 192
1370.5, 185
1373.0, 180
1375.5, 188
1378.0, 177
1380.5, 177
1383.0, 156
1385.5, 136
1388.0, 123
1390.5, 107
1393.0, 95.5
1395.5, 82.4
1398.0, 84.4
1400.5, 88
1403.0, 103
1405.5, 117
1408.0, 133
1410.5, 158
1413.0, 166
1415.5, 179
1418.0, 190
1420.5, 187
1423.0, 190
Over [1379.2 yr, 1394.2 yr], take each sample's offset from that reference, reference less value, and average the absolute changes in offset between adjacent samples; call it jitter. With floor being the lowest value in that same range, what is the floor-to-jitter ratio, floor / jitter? 6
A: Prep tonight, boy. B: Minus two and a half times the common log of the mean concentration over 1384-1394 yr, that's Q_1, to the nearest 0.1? -5.2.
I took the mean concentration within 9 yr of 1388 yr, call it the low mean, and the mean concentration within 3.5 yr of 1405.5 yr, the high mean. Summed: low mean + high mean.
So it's 243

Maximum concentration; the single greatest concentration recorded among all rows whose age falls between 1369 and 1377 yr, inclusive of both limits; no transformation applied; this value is 188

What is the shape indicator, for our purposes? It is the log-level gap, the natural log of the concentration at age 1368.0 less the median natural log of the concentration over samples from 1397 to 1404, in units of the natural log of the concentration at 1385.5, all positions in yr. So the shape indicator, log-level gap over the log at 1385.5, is 0.16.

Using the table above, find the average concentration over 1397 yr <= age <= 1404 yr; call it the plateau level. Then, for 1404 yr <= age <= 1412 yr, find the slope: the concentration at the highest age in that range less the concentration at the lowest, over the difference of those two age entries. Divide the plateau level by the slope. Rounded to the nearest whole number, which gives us 11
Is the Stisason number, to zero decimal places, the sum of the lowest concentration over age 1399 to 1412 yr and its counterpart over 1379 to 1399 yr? 170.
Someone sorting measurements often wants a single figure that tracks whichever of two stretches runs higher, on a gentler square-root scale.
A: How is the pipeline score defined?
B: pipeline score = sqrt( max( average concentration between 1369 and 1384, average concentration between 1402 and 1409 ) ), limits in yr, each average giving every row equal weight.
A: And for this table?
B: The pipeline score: 13.3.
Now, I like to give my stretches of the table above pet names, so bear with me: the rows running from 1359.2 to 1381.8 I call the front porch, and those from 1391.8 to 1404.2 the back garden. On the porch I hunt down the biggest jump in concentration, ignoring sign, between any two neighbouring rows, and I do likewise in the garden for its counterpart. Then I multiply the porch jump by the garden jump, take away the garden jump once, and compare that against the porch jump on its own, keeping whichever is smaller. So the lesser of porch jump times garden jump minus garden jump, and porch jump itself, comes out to 11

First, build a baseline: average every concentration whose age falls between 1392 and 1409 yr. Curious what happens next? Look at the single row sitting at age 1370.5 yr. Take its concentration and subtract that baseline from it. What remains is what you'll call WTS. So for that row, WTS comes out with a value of 85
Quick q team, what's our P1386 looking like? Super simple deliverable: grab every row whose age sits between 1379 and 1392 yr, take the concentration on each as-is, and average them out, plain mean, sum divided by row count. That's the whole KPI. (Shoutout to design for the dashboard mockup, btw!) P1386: 140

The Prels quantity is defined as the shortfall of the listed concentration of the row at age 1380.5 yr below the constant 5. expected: -172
